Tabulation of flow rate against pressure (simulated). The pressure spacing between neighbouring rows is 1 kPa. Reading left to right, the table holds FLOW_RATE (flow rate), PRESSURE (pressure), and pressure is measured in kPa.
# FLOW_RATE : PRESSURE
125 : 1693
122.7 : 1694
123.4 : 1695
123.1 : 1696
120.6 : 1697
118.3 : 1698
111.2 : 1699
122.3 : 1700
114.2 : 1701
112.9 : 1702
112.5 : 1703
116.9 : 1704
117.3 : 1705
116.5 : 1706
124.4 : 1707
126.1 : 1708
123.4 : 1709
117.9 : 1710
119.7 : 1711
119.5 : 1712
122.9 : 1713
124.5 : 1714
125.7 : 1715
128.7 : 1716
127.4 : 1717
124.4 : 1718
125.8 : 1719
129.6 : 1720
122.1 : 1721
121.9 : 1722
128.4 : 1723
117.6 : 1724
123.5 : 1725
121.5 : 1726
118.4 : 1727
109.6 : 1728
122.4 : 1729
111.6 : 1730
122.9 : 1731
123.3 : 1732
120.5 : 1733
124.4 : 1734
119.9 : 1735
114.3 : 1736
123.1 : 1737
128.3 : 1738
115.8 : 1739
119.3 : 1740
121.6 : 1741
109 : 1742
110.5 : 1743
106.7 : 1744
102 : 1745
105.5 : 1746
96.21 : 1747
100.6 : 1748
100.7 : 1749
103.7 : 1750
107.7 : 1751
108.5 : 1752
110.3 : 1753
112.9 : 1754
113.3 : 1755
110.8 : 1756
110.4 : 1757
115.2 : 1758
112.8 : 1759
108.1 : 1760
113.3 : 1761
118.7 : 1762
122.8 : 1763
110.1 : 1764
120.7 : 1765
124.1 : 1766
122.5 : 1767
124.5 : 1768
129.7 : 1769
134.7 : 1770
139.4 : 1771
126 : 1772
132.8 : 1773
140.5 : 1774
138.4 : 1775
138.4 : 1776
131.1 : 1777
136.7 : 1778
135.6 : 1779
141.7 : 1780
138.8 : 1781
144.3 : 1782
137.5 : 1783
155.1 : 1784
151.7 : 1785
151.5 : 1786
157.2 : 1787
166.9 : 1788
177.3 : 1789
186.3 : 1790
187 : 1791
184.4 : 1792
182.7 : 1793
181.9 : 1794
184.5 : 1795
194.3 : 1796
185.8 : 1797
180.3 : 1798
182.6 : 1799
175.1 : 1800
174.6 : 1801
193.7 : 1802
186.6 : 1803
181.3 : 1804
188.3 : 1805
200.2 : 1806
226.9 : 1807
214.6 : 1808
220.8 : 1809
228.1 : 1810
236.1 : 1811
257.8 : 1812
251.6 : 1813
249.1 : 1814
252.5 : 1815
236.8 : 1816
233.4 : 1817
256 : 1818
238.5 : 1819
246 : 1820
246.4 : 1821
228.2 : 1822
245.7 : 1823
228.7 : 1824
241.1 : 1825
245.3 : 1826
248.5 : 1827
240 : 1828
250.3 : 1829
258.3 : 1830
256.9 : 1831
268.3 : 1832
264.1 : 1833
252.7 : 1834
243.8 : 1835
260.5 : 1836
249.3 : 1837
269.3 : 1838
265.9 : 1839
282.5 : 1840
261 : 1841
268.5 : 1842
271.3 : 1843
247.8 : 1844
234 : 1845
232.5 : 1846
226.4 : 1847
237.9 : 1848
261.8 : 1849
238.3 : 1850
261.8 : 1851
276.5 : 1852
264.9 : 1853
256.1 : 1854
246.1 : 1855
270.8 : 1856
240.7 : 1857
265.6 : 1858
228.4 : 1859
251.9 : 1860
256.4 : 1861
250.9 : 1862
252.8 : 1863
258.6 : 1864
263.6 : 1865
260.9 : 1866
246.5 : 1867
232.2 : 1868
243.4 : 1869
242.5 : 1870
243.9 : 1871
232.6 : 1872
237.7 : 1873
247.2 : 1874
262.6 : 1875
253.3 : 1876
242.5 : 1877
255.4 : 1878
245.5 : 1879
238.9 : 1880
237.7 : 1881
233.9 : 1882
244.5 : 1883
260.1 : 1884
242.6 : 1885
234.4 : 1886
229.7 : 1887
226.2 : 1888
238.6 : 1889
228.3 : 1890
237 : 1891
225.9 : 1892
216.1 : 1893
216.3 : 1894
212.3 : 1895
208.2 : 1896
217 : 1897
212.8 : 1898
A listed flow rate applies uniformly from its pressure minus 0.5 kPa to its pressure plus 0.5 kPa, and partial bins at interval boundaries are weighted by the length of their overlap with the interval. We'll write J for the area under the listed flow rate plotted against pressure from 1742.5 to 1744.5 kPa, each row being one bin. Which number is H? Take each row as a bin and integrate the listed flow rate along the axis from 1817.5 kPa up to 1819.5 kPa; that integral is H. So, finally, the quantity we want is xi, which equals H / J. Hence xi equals 2.3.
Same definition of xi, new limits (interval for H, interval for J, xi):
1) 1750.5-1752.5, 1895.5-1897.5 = 0.5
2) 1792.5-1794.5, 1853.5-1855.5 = 0.7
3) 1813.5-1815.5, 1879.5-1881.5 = 1.1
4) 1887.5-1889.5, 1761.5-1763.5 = 1.9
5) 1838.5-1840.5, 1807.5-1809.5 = 1.3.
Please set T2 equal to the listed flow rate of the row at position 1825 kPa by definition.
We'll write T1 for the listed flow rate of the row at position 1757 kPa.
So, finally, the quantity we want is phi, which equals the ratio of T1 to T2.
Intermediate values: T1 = 110.4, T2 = 241.1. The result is 0.5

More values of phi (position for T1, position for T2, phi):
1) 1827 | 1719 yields 2.0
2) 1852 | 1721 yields 2.3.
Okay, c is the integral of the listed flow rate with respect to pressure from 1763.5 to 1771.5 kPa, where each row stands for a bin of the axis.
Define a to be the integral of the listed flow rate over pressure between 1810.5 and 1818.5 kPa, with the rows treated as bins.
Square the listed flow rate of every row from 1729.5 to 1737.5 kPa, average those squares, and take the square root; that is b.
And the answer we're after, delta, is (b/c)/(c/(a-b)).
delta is 0.22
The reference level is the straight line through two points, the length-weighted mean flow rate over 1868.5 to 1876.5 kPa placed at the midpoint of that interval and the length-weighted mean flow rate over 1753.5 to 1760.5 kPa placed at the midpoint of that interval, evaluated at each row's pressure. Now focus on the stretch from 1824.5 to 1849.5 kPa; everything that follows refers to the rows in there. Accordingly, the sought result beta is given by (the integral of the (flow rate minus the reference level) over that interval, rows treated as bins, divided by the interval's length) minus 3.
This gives 46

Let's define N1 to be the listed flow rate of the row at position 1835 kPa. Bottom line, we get 243.8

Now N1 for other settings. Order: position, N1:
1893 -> 216.1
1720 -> 129.6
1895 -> 212.3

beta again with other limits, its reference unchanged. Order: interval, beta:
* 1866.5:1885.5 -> -8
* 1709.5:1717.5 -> 59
